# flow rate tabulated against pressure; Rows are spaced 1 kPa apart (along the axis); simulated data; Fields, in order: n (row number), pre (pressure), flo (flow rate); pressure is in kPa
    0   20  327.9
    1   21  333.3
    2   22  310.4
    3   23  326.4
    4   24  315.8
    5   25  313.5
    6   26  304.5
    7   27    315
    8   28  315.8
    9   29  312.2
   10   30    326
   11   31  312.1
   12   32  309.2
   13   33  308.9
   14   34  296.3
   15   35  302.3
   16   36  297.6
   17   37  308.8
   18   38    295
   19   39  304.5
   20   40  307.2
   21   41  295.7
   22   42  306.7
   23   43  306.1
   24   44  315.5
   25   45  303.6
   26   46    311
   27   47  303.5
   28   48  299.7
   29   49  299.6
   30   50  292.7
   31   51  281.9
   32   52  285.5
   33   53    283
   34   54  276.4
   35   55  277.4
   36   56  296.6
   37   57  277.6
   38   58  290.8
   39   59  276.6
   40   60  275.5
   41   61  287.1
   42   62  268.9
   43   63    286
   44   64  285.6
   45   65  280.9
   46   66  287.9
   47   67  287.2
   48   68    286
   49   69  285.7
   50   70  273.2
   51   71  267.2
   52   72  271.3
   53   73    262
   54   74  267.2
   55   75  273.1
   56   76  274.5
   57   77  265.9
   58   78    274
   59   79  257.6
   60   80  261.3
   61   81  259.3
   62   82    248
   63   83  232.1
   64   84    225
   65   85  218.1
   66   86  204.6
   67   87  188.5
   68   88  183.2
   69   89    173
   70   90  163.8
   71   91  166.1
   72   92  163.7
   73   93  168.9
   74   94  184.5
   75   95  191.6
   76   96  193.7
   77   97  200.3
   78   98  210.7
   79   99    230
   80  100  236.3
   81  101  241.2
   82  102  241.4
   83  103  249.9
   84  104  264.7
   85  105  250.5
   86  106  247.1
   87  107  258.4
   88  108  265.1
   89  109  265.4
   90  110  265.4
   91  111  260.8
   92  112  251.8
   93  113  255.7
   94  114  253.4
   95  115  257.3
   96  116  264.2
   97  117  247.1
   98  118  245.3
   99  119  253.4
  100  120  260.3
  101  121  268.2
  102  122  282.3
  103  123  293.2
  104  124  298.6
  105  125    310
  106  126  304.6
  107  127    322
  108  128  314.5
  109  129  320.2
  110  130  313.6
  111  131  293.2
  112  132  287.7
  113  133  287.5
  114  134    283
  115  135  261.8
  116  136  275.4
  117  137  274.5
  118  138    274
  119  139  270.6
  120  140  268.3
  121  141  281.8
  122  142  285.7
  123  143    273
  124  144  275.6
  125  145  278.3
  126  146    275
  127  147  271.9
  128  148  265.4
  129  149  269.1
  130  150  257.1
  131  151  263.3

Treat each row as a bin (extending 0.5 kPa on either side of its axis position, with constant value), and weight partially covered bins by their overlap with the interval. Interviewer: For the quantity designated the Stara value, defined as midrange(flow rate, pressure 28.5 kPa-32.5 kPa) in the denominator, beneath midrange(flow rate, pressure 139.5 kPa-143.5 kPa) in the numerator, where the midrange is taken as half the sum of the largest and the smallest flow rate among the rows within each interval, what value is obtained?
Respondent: 0.87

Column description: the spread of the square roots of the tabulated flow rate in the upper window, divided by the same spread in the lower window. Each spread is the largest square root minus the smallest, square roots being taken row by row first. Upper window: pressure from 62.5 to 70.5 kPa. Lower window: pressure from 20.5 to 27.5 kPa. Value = 0.54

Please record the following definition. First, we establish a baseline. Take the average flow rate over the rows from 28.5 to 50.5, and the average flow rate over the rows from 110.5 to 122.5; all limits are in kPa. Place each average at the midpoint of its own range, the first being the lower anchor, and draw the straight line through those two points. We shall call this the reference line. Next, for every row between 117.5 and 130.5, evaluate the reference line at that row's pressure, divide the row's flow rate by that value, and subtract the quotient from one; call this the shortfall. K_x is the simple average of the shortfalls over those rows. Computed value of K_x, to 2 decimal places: -0.15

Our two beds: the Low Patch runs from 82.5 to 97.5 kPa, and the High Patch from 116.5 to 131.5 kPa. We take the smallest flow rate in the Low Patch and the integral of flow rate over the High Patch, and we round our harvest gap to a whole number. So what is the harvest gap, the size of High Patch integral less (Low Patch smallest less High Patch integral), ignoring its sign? 8489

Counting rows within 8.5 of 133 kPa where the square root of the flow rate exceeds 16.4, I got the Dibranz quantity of 15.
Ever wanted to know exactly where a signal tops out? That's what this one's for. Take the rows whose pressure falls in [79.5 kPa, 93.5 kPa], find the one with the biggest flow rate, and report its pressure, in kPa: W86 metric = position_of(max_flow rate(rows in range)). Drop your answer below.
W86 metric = 80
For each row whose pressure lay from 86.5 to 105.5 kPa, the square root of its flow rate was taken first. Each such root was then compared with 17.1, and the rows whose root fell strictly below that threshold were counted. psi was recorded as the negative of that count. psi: -19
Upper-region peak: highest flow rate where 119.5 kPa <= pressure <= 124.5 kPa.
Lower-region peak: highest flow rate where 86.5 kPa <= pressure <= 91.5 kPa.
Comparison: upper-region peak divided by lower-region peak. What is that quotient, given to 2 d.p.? 1.58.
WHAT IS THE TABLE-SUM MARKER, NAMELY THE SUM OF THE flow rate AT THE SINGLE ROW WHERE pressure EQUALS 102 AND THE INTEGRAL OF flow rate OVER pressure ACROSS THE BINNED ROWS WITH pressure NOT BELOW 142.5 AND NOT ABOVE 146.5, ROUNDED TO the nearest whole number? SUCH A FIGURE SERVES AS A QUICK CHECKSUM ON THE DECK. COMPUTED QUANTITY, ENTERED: 1343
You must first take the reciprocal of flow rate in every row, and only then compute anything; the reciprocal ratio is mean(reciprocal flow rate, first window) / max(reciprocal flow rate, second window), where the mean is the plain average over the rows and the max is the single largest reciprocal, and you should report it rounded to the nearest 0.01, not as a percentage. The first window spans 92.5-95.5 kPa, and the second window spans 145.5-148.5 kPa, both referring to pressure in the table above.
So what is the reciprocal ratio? 1.47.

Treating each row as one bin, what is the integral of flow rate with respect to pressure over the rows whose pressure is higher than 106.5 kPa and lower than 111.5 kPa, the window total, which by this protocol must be 1315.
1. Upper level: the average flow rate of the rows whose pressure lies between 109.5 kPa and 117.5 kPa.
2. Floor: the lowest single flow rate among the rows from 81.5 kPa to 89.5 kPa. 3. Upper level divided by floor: 1.5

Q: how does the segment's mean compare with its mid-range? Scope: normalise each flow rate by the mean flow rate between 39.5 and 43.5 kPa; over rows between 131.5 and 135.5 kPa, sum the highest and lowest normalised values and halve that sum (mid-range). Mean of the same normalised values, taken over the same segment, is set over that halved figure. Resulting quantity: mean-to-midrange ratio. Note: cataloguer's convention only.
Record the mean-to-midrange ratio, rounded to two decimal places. 1.02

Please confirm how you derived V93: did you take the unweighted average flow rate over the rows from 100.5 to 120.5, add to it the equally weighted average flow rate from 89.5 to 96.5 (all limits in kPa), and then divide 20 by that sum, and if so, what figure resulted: 0.046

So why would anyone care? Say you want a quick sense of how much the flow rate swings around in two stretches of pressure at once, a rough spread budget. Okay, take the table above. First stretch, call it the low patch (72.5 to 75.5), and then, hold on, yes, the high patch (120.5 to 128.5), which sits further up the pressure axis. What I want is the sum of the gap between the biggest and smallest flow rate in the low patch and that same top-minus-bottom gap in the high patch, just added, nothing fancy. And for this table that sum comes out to 65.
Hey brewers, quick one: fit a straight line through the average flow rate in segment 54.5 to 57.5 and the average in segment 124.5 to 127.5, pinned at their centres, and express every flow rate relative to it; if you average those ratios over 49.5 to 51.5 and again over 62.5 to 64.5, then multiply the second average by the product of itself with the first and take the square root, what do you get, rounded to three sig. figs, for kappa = 1.01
